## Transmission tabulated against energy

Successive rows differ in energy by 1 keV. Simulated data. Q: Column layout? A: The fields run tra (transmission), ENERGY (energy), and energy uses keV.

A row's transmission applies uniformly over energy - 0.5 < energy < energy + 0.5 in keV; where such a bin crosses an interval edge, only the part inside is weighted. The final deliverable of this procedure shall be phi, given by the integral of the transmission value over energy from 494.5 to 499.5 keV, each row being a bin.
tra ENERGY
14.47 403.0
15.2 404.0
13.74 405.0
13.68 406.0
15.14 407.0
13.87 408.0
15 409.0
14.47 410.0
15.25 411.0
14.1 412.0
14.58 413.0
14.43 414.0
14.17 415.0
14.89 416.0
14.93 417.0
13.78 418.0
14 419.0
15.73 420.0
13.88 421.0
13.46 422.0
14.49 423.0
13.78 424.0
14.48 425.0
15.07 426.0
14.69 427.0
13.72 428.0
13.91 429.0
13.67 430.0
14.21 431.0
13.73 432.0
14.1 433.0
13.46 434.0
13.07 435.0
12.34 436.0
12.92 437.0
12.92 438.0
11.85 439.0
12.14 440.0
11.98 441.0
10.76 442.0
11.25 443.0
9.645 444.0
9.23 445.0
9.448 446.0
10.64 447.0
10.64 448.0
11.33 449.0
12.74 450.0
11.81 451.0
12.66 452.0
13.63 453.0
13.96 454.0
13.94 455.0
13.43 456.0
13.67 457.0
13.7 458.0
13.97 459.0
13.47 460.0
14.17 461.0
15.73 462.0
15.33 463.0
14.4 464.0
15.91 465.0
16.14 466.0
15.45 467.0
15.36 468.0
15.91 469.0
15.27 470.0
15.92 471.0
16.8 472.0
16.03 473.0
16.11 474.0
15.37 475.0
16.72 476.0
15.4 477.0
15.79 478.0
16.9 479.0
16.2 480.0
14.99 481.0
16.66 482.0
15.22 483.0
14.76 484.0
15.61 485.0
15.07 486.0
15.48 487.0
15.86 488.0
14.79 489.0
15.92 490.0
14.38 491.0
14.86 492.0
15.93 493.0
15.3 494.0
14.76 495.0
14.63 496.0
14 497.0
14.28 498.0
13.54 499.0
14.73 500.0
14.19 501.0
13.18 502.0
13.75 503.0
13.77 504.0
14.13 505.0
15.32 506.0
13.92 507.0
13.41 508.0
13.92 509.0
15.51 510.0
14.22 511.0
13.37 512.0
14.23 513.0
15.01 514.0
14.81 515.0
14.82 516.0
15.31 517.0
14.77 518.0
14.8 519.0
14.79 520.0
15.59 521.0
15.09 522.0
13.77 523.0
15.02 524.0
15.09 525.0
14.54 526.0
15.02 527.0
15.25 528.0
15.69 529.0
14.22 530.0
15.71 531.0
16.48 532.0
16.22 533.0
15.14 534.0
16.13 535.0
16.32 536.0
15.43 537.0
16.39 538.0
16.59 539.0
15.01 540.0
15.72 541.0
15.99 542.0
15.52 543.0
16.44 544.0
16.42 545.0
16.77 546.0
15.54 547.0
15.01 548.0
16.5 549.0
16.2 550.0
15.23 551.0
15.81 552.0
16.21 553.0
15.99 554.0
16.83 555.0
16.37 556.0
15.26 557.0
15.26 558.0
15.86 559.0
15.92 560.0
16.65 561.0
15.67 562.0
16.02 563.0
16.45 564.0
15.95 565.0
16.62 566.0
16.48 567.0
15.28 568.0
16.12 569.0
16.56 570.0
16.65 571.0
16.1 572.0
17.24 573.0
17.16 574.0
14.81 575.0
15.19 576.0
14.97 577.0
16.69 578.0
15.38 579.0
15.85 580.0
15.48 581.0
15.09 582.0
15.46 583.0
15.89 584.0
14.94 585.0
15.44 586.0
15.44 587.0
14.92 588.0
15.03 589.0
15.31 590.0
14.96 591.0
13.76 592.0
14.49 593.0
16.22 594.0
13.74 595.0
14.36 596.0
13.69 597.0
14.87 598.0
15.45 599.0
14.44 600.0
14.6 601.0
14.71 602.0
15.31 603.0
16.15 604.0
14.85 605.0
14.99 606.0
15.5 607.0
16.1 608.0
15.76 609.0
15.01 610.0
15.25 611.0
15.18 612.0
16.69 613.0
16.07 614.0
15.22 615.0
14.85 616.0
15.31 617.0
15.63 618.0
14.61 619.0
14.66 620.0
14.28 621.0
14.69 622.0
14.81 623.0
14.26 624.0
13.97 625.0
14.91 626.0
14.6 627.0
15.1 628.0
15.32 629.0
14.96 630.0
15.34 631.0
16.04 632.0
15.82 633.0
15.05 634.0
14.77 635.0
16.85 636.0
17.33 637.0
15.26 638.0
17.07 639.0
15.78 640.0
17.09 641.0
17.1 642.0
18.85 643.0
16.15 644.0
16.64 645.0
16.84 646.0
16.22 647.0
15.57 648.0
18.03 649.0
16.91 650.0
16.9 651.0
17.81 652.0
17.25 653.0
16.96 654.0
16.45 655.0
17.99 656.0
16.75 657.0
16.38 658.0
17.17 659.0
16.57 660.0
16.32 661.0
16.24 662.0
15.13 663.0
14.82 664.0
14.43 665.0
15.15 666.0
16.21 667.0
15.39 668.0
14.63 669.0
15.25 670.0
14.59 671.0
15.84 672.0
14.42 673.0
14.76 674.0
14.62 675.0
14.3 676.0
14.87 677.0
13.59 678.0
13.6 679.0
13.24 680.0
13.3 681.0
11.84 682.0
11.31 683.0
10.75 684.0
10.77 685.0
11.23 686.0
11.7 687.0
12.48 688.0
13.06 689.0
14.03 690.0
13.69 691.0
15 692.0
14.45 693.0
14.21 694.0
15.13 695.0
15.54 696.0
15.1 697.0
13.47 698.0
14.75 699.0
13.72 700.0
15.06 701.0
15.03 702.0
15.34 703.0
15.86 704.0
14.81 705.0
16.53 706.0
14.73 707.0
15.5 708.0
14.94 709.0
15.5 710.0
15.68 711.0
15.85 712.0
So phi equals 71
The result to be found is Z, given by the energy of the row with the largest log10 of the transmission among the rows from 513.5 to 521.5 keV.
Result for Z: 521.0 keV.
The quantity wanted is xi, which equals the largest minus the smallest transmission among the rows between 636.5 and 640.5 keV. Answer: 2.07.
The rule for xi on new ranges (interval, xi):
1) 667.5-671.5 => 0.80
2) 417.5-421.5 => 1.95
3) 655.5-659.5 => 1.61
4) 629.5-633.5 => 1.08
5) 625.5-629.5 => 0.72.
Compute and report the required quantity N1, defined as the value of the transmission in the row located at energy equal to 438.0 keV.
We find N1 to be 12.92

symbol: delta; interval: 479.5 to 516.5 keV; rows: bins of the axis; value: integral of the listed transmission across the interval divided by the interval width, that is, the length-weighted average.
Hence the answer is 14.7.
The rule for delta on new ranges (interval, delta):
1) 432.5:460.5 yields 12.3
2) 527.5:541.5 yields 15.7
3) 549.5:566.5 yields 16.0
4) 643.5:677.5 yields 16.0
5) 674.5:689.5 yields 12.7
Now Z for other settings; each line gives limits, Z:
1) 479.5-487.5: 482.0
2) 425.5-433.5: 426.0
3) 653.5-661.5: 656.0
